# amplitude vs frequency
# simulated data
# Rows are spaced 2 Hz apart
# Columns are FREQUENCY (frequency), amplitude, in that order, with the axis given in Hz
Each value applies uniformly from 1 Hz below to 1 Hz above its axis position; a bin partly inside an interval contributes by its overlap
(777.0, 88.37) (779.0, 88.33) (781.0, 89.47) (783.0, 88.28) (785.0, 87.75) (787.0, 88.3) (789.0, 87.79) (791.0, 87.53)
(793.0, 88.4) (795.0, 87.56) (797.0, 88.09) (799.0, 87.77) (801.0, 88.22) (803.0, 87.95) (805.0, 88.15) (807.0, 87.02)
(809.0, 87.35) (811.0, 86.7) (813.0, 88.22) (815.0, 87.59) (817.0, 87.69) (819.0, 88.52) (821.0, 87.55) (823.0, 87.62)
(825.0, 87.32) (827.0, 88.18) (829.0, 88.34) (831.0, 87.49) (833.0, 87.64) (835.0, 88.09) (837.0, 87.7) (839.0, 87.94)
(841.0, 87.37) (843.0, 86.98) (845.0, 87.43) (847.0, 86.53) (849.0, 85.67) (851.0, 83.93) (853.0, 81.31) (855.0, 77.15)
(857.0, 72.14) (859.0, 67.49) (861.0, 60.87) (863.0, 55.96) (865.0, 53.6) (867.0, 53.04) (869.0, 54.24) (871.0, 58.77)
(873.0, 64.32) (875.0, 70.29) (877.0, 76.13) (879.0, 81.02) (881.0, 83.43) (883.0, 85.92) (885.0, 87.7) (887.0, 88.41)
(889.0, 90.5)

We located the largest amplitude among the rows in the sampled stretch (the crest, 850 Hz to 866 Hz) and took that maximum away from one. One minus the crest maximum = -83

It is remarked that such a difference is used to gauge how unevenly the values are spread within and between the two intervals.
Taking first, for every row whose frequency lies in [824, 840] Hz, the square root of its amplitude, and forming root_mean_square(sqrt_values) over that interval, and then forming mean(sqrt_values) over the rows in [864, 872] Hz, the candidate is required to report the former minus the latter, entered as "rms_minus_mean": 2.0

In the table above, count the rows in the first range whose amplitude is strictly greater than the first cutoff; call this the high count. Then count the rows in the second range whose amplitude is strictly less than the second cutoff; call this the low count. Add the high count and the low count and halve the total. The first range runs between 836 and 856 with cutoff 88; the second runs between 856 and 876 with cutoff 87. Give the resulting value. 5.0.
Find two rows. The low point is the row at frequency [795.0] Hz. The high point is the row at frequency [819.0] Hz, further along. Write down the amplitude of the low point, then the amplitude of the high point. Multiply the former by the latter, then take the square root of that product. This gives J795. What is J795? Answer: 88.0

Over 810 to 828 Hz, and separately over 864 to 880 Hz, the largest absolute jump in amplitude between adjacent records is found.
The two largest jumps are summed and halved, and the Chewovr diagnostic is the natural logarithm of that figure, 1.32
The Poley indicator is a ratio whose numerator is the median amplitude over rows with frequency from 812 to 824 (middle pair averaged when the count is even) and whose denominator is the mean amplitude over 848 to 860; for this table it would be 1.12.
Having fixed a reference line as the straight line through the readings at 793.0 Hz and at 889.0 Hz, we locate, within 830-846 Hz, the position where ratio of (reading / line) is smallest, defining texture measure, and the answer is 843.0 Hz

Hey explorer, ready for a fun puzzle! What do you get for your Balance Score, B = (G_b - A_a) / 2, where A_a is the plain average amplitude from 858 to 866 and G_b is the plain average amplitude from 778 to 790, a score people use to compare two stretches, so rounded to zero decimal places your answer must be 14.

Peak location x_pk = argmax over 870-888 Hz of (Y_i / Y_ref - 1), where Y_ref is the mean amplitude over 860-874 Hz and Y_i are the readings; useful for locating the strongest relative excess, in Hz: 887.0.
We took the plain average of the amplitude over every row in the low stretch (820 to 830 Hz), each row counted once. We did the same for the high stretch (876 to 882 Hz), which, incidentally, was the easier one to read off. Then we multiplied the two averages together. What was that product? 7041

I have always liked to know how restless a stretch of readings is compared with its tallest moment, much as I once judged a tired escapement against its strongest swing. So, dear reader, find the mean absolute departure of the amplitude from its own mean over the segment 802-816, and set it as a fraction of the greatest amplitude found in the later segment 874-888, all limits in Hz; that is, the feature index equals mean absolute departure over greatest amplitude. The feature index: 0.0053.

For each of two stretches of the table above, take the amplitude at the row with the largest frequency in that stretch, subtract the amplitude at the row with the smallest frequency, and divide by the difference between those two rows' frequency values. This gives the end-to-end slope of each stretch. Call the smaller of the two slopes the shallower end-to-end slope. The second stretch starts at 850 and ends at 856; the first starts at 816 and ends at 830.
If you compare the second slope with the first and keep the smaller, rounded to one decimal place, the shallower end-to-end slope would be -1.7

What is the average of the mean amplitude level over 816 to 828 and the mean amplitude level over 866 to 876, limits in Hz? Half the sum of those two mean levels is 74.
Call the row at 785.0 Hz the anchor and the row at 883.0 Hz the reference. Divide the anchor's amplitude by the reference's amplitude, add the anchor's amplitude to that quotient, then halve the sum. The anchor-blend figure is 44.4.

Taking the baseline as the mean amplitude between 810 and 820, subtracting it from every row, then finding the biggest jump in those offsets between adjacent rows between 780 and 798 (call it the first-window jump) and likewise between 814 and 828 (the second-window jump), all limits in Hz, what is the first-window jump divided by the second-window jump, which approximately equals 1.2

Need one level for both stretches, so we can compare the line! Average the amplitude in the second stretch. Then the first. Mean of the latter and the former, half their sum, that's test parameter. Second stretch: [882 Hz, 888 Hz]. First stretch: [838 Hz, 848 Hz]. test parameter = 87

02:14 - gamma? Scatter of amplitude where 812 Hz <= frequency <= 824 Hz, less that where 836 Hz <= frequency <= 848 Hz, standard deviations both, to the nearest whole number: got 0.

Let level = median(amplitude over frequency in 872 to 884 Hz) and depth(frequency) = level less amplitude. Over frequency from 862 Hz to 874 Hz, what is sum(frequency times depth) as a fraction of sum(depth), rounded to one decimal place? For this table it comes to 867.6 Hz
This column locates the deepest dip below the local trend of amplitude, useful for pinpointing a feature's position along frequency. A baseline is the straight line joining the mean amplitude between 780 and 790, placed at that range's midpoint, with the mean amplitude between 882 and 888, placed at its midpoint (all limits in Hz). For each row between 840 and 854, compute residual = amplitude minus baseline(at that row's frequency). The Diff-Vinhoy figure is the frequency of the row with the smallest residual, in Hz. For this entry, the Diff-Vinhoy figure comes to 853.0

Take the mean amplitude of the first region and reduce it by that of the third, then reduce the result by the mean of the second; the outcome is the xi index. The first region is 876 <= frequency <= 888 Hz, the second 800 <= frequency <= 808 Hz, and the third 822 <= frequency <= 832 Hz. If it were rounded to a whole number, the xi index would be -92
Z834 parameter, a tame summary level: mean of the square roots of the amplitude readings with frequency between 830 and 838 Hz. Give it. 9.37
